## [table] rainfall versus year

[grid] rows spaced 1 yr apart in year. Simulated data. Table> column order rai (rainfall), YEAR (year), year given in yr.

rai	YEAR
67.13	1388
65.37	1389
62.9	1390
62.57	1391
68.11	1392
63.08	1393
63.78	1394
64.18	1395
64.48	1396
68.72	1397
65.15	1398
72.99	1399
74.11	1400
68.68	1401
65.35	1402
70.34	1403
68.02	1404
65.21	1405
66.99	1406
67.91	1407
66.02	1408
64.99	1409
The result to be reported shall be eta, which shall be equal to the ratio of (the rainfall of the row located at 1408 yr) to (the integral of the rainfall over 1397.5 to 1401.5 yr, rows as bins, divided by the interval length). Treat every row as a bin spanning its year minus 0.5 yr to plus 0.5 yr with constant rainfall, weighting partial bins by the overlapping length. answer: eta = 0.94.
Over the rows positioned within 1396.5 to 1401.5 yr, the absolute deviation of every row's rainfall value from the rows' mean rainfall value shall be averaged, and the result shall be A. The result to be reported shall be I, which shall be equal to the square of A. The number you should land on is 8.4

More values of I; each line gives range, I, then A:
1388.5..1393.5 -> 3.5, 1.87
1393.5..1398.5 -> 1.9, 1.38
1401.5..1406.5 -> 2.6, 1.60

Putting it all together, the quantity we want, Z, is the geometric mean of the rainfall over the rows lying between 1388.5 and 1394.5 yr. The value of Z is 64.3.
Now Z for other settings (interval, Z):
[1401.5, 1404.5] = 67.9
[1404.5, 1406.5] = 66.1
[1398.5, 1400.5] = 73.5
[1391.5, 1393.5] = 65.5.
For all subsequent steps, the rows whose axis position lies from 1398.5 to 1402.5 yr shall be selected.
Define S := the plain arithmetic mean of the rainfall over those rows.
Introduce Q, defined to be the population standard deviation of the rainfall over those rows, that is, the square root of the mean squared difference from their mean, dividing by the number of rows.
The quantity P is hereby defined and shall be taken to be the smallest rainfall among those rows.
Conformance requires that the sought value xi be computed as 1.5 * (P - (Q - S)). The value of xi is 198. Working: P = 65.35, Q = 3.5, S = 70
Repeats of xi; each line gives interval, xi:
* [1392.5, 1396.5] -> 190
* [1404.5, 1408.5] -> 196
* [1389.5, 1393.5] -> 187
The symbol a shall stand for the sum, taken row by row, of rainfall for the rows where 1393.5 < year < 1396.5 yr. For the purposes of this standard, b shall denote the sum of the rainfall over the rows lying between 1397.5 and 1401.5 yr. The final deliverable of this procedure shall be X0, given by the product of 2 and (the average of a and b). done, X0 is 473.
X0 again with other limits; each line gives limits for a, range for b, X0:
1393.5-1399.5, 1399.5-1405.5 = 811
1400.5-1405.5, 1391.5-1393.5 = 469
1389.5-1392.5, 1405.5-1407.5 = 328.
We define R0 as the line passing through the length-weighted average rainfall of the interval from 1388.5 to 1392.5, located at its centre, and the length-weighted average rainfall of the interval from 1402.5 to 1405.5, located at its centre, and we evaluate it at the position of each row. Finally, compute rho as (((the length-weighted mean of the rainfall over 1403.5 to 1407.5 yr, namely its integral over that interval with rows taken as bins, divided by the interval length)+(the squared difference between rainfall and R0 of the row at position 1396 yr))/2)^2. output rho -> 1203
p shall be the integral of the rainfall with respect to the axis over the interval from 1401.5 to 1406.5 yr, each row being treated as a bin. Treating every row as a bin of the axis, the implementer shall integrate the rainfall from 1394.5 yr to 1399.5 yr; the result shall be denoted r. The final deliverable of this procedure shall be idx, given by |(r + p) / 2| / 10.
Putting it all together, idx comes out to 33.6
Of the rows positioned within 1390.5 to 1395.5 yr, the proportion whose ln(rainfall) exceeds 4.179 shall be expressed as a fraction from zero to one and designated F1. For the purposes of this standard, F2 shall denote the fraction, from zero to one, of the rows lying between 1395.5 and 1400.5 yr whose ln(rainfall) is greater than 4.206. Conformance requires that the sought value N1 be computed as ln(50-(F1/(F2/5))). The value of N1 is 3.88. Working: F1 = 0.20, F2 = 0.6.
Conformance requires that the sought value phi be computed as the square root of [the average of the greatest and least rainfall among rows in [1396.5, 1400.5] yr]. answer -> 8.34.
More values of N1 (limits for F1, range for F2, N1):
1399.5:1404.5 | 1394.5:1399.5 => 3.62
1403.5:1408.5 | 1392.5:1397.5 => 3.40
